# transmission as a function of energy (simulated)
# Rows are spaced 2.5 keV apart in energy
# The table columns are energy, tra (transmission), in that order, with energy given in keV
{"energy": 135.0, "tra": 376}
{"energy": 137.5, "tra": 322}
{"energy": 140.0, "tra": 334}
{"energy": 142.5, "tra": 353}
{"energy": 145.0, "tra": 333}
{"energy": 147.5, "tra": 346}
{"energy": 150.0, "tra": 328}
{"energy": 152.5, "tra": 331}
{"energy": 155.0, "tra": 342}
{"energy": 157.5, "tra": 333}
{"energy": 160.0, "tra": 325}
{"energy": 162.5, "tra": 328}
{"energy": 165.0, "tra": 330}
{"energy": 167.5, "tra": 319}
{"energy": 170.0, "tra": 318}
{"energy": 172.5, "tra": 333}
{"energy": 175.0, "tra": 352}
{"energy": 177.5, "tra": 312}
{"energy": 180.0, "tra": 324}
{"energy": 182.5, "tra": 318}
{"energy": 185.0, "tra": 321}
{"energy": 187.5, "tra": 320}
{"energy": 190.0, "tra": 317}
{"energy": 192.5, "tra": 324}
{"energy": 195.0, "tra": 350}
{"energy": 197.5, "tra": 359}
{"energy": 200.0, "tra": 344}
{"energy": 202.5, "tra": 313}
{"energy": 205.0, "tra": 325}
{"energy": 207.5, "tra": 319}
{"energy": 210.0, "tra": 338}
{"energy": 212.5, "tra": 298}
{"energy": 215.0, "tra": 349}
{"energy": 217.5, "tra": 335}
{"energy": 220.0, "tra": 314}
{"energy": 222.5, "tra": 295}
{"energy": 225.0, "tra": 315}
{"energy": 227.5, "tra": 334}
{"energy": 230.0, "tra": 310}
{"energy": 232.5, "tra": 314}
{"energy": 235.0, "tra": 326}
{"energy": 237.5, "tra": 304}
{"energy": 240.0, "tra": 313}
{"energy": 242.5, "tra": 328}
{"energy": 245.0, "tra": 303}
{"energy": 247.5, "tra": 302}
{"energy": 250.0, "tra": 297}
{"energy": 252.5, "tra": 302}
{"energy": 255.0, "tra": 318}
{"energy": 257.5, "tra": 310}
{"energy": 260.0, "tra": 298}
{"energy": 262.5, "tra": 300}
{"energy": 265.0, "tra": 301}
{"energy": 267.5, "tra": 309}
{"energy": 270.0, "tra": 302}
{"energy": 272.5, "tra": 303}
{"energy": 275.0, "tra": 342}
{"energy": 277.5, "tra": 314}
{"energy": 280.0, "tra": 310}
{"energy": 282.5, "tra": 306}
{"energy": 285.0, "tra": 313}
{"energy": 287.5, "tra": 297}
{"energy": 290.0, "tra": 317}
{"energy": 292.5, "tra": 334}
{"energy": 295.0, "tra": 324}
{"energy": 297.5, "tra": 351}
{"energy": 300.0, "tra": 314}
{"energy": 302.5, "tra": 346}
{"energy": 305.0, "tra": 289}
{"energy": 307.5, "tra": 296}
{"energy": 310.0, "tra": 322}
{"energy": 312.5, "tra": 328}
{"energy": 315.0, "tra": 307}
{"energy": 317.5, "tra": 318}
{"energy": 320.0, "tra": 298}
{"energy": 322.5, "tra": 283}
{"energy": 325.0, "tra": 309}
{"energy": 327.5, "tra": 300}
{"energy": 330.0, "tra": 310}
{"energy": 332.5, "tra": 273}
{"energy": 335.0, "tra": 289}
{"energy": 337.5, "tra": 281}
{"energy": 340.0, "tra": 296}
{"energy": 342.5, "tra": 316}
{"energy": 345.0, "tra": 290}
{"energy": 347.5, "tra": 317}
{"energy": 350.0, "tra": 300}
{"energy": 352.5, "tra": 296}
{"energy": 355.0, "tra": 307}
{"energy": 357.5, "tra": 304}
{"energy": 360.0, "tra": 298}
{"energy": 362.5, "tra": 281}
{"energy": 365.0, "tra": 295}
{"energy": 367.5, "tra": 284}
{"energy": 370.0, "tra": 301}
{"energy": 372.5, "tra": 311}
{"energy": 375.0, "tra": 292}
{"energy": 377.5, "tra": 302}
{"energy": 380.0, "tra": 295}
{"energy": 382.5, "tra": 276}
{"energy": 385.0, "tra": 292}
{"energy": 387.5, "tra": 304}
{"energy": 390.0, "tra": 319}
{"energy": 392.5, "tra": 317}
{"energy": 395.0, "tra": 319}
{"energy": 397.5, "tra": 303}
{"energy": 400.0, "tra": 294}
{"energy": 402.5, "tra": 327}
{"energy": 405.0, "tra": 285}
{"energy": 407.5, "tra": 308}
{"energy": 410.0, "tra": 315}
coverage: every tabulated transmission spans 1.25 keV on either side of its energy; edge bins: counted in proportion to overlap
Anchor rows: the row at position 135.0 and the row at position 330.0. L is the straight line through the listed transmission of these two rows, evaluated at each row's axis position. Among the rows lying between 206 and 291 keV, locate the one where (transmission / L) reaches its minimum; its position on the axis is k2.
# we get 222.5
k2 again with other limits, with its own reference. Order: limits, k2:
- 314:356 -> 332.5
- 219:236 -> 222.5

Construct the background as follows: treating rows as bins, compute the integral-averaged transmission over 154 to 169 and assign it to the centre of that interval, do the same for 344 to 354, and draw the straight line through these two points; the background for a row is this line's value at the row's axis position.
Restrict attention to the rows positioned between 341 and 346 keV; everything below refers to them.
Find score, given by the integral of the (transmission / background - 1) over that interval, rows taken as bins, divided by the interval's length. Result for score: 0.004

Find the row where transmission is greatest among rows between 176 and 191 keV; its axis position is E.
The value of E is 180.0 keV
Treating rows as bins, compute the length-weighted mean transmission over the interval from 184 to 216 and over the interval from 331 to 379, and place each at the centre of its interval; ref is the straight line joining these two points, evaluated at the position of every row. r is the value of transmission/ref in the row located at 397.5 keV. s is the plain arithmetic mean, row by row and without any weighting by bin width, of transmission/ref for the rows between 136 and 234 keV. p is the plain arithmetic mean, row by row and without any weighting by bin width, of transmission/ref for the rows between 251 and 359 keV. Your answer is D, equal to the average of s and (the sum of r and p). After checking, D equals 1.522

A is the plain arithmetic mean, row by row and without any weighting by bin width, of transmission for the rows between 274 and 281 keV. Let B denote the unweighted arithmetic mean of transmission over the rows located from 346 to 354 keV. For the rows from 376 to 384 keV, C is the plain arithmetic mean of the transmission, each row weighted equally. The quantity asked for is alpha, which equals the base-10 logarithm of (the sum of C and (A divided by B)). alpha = 2.47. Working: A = 322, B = 304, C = 291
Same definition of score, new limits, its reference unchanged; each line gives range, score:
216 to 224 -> -0.015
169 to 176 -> 0.021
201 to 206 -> -0.009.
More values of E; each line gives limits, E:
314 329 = 317.5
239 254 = 242.5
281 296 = 292.5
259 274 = 267.5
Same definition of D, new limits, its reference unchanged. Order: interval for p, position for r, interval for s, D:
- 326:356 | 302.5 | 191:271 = 1.552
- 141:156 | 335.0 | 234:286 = 1.469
